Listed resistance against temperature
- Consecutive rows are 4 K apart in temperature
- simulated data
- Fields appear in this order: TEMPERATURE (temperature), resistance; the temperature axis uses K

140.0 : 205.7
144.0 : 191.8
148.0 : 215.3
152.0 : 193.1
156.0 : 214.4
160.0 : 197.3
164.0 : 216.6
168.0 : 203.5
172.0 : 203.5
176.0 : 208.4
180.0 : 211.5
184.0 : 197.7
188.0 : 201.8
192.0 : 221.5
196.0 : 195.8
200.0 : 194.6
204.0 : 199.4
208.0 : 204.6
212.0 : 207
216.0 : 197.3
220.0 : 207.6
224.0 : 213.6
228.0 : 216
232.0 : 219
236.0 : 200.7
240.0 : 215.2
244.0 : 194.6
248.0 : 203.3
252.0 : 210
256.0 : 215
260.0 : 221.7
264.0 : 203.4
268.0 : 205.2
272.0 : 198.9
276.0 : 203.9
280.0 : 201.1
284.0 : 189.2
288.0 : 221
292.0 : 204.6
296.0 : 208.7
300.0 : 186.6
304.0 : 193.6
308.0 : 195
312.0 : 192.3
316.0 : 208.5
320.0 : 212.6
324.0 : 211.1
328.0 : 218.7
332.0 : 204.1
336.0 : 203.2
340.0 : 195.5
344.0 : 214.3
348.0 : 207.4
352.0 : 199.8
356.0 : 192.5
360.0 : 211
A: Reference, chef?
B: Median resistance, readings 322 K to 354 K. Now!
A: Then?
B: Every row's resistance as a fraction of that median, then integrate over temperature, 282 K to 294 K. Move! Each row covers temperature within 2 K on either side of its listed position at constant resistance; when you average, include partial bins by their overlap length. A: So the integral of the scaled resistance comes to 12.0 K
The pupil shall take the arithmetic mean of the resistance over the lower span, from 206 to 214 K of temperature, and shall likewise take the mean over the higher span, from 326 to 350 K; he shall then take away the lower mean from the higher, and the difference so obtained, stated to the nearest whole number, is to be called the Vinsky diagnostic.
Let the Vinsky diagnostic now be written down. 1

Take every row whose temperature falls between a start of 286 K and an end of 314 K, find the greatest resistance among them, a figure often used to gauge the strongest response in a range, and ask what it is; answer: 221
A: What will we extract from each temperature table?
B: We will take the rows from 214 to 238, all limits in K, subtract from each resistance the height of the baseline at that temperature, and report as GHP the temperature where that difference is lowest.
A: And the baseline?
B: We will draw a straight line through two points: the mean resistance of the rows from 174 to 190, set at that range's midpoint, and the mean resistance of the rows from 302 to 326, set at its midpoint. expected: 216.0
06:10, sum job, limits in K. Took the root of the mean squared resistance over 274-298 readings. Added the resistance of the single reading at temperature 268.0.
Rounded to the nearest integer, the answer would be 410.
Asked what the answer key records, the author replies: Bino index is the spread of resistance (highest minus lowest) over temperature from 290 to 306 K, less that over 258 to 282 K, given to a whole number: -1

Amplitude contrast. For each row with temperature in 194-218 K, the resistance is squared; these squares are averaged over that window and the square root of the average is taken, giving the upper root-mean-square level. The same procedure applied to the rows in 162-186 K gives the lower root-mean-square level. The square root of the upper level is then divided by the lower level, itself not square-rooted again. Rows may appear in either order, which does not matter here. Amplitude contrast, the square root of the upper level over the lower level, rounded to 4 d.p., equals 0.0683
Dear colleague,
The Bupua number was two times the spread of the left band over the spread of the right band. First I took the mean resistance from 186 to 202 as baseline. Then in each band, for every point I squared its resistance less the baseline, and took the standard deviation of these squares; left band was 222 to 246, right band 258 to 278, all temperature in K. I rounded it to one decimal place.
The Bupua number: 1.1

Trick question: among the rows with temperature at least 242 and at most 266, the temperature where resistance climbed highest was 260.0 K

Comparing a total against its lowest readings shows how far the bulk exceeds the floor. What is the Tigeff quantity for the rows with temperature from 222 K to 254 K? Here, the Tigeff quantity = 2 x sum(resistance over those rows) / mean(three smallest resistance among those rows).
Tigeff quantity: 16.76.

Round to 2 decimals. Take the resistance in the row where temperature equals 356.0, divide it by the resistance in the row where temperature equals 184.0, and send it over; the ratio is 0.97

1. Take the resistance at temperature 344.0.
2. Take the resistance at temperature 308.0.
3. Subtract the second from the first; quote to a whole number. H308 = 19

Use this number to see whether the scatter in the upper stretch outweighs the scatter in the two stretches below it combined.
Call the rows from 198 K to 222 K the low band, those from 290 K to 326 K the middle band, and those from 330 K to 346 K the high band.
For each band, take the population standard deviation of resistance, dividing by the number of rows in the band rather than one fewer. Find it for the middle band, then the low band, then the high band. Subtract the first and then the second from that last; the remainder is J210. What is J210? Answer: -7.3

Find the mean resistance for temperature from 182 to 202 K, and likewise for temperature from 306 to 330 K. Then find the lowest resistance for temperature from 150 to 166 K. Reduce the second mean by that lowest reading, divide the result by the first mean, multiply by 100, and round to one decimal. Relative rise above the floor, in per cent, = 6.6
